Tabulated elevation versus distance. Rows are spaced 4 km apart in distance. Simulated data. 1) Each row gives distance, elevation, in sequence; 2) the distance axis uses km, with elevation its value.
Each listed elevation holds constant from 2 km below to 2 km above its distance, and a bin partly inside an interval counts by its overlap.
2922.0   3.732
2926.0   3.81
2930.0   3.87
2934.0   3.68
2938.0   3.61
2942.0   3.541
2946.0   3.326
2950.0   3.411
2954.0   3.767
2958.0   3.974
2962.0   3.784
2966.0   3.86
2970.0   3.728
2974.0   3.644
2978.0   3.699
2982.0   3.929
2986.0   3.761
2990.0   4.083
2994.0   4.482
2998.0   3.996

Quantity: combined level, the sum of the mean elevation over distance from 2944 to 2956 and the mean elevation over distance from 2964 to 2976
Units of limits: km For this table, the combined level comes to 7.25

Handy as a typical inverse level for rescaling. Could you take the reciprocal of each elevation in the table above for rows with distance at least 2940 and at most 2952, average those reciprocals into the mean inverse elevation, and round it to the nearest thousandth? 0.292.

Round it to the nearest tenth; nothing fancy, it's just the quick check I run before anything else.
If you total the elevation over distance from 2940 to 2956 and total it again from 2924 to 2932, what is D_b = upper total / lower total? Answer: 1.8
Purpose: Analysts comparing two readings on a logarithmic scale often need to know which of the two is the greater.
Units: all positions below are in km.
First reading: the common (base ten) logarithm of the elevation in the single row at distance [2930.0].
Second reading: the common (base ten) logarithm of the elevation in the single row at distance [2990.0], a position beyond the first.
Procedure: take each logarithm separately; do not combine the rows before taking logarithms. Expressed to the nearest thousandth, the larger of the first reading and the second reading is 0.611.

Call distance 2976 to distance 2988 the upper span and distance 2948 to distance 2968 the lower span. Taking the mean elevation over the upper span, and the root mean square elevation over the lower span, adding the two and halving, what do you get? 3.780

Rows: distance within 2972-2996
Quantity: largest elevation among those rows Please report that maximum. 4.482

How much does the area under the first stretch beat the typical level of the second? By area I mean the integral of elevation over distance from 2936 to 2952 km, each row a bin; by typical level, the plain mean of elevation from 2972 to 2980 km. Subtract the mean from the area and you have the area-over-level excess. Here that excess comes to 52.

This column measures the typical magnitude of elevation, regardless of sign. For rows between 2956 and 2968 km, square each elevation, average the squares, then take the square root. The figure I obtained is 3.9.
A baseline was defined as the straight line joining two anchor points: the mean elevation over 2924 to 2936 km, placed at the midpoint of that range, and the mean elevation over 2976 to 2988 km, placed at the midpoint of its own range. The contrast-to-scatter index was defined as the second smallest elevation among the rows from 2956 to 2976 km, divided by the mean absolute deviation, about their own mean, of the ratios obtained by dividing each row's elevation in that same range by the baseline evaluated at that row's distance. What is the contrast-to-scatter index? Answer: 148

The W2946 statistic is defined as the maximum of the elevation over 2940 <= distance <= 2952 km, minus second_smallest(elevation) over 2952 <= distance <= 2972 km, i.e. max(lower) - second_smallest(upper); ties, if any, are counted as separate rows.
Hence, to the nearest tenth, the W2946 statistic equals -0.2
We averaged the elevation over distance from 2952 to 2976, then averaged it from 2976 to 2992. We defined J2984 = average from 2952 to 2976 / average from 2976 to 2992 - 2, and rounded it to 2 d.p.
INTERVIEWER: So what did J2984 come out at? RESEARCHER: -1.02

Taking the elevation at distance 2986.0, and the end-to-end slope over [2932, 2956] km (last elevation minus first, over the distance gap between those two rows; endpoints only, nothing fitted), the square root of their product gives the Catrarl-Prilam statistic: 0.13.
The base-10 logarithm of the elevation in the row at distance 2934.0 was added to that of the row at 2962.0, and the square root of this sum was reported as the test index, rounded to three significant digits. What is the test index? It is 1.07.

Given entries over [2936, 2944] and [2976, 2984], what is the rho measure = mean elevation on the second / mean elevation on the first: 1.067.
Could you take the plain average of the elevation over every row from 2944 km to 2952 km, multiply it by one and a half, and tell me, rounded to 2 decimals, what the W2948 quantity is 5.05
